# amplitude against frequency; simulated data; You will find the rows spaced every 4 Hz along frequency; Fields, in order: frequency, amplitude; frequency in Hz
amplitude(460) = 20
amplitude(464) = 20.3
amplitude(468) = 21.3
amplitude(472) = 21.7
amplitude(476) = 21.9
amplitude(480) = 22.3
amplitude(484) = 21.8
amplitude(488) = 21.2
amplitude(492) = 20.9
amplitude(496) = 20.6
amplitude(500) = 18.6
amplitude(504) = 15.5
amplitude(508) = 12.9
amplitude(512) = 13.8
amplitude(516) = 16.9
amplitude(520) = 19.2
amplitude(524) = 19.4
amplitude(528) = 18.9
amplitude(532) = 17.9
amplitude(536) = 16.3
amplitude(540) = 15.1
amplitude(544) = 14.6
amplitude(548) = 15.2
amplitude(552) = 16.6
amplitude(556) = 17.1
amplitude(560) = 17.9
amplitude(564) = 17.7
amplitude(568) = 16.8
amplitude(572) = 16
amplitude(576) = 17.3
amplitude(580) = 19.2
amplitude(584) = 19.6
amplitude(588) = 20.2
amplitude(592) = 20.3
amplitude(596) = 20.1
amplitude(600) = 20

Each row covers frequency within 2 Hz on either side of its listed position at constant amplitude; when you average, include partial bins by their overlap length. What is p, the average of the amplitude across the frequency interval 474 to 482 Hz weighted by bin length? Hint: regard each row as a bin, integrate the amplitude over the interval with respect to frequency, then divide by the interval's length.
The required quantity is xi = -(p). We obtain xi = -22.1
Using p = 22.1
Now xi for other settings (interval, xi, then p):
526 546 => -16.6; 16.6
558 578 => -17.1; 17.1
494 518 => -16.4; 16.4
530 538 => -17.1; 17.1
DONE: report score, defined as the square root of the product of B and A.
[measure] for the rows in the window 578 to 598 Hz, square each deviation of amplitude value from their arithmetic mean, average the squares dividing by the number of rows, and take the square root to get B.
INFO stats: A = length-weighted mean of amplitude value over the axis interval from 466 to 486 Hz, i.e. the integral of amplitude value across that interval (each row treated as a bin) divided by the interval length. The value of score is 3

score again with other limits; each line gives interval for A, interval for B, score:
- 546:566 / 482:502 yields 4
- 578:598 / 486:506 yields 7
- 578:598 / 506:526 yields 7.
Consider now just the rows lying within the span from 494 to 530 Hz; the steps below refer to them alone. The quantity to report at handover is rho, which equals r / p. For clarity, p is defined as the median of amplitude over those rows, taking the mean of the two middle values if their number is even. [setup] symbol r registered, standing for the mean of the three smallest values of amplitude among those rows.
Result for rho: 0.756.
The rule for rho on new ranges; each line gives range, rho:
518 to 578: 0.875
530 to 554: 0.950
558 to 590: 0.938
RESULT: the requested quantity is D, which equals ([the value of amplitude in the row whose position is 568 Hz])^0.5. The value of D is 4.10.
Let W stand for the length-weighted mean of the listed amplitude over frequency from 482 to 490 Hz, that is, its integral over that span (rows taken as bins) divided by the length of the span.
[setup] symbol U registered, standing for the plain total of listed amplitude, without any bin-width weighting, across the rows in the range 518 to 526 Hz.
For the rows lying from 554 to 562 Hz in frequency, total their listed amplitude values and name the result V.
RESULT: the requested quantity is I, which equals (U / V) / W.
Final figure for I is 0.0513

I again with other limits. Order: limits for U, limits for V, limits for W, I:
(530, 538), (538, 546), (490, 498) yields 0.0555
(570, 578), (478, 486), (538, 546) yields 0.0508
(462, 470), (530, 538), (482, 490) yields 0.0566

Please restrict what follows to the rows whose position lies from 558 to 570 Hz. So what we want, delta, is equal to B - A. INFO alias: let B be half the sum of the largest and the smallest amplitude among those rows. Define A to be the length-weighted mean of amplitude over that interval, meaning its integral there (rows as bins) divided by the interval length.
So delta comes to -0.12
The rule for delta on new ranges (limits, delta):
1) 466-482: 0.00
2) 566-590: -0.08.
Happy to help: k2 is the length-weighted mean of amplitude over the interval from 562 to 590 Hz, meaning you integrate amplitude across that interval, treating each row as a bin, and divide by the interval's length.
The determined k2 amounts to 18.1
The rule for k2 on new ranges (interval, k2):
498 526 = 16.6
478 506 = 20.1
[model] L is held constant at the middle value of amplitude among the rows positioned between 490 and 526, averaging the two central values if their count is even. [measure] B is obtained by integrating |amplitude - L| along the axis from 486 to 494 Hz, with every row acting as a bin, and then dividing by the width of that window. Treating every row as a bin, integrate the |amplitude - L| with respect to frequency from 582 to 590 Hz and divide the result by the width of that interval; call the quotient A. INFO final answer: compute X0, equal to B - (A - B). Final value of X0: 3.6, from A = 1.3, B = 2.45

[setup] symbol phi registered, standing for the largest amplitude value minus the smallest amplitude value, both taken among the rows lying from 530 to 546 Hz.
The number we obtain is 3.3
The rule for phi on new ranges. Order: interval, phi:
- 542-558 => 2.5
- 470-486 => 0.6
